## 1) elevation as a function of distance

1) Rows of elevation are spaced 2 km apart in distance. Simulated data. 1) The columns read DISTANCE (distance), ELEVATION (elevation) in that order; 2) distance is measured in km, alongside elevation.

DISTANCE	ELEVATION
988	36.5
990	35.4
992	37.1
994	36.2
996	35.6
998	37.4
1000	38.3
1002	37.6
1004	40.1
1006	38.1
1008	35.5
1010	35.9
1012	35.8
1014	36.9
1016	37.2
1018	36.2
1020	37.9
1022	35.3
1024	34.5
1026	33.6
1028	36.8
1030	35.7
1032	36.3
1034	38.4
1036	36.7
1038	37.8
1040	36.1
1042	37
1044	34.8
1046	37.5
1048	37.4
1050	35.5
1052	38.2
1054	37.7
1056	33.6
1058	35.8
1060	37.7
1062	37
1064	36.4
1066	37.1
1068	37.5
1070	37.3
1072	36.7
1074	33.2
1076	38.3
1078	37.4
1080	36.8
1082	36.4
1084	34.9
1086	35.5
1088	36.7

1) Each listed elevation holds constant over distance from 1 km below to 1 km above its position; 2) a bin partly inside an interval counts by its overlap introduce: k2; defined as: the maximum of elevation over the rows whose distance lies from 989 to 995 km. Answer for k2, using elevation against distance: 37.1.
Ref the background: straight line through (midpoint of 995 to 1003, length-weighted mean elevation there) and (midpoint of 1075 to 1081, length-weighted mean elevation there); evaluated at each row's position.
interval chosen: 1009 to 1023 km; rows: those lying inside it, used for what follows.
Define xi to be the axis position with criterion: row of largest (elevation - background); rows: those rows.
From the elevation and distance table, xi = 1020 km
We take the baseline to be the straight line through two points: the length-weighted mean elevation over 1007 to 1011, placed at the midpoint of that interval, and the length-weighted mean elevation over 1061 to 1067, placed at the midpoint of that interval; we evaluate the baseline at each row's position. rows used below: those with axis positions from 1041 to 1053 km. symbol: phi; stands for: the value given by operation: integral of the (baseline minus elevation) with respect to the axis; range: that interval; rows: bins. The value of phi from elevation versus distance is -3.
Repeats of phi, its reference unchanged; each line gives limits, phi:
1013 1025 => -5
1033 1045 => -6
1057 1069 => -1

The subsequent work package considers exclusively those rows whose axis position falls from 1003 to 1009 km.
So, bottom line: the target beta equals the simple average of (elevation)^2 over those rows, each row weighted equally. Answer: 1440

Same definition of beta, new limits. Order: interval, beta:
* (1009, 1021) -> 1344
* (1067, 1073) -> 1381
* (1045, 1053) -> 1381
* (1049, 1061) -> 1329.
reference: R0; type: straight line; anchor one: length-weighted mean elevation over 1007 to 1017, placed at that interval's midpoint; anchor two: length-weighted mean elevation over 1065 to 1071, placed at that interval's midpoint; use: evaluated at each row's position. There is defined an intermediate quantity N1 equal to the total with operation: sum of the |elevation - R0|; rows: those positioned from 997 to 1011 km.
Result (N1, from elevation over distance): 12.1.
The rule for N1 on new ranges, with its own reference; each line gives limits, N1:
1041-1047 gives 2.8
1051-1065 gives 8.2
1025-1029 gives 3.2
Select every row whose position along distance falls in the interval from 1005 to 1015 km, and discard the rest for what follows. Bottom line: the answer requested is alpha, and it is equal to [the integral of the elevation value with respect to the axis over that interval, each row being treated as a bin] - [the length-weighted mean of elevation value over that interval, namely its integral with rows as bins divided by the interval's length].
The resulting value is 328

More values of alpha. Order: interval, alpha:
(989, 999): 327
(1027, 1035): 258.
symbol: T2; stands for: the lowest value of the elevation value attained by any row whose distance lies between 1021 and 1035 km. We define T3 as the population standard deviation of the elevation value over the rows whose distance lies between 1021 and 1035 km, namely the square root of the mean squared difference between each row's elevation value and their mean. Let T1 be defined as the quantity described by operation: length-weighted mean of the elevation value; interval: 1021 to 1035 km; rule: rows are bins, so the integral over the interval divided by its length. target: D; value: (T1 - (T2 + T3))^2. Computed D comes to 0.6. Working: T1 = 35.8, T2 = 33.6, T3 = 1.45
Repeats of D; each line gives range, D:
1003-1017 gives 0.0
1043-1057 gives 1.4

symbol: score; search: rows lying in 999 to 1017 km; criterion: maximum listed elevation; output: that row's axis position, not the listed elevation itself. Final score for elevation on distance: 1004 km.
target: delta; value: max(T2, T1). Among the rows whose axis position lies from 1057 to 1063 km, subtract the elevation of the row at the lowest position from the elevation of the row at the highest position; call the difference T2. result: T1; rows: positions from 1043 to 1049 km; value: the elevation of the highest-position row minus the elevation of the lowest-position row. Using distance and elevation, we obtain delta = 3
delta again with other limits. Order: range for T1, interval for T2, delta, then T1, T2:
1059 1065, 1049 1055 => 2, -1.3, 2.2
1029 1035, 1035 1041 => 3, 2.7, -0.6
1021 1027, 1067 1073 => -1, -1.7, -0.8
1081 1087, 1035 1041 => -1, -0.9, -0.6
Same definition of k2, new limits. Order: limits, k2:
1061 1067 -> 37.1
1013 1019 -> 37.2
